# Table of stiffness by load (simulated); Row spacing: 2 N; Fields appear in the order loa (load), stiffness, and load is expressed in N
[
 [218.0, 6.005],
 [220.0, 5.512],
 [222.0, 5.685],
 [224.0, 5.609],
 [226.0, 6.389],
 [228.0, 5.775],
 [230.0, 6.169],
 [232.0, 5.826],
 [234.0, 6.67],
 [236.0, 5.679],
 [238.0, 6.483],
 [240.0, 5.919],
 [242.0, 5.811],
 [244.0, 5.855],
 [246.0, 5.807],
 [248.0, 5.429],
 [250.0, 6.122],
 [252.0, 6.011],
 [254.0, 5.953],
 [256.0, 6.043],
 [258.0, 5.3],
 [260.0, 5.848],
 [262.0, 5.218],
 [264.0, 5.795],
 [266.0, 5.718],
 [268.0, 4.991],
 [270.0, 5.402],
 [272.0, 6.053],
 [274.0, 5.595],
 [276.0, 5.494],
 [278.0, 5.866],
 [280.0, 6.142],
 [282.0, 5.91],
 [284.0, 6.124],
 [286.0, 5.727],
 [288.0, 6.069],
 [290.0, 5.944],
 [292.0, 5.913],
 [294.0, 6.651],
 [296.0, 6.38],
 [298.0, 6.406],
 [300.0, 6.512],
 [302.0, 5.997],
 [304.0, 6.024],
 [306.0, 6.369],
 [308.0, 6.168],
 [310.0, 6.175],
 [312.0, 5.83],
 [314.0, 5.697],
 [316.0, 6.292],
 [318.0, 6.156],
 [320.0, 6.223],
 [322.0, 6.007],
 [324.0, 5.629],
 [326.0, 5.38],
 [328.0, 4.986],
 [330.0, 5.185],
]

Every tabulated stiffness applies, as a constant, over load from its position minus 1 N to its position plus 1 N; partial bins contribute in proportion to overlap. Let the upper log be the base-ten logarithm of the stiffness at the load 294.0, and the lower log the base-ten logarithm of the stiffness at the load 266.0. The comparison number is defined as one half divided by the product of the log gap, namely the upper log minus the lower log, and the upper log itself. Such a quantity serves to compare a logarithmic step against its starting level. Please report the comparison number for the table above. 9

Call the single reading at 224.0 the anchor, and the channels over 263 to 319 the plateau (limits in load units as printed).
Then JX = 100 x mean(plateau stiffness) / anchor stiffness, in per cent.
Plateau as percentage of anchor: 107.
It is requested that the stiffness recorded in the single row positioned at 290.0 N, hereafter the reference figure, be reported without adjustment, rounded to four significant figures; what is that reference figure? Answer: 5.944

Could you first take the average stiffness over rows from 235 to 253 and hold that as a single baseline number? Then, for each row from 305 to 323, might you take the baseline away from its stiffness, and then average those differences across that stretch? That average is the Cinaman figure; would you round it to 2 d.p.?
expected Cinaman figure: 0.20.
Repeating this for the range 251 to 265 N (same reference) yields -0.16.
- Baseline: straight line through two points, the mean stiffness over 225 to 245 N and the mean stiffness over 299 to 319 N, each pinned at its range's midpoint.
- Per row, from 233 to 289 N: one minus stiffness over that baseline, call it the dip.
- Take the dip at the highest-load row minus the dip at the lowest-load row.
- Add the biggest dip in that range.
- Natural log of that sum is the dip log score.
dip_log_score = -1.2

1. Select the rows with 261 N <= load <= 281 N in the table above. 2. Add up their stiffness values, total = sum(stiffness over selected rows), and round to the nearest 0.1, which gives 56.3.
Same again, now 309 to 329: 58.4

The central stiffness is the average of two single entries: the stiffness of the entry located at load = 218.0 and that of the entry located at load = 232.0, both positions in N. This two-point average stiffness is 5.92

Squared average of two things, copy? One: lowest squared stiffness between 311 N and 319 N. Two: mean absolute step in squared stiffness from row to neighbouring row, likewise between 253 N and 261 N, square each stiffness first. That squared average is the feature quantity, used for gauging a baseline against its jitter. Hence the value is 355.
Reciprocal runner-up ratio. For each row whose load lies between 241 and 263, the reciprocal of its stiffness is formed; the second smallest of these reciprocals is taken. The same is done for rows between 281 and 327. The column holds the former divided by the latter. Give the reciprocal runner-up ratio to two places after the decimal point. 1.08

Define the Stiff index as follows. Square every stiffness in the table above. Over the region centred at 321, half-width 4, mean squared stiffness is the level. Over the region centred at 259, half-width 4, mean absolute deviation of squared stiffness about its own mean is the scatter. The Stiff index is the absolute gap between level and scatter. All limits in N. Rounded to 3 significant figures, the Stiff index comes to 32.2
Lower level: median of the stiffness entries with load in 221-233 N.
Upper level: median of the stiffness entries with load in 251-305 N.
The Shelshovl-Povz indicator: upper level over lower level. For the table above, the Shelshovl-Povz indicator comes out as 1.02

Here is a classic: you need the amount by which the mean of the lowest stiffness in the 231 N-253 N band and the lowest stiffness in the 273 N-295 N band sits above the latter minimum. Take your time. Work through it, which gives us -0.03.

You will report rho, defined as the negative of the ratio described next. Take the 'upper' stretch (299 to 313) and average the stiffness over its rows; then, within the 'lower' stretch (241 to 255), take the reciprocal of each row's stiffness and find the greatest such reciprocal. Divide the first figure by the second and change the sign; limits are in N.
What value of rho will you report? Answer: -33.4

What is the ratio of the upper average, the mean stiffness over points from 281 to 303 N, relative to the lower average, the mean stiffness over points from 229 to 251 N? 1.03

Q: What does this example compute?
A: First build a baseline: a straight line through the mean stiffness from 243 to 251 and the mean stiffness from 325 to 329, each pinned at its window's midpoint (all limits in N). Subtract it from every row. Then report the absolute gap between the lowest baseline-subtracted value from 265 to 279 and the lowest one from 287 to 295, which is 1.1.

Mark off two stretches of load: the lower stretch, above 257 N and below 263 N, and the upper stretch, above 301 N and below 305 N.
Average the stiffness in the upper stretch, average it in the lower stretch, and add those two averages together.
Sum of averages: 11.5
